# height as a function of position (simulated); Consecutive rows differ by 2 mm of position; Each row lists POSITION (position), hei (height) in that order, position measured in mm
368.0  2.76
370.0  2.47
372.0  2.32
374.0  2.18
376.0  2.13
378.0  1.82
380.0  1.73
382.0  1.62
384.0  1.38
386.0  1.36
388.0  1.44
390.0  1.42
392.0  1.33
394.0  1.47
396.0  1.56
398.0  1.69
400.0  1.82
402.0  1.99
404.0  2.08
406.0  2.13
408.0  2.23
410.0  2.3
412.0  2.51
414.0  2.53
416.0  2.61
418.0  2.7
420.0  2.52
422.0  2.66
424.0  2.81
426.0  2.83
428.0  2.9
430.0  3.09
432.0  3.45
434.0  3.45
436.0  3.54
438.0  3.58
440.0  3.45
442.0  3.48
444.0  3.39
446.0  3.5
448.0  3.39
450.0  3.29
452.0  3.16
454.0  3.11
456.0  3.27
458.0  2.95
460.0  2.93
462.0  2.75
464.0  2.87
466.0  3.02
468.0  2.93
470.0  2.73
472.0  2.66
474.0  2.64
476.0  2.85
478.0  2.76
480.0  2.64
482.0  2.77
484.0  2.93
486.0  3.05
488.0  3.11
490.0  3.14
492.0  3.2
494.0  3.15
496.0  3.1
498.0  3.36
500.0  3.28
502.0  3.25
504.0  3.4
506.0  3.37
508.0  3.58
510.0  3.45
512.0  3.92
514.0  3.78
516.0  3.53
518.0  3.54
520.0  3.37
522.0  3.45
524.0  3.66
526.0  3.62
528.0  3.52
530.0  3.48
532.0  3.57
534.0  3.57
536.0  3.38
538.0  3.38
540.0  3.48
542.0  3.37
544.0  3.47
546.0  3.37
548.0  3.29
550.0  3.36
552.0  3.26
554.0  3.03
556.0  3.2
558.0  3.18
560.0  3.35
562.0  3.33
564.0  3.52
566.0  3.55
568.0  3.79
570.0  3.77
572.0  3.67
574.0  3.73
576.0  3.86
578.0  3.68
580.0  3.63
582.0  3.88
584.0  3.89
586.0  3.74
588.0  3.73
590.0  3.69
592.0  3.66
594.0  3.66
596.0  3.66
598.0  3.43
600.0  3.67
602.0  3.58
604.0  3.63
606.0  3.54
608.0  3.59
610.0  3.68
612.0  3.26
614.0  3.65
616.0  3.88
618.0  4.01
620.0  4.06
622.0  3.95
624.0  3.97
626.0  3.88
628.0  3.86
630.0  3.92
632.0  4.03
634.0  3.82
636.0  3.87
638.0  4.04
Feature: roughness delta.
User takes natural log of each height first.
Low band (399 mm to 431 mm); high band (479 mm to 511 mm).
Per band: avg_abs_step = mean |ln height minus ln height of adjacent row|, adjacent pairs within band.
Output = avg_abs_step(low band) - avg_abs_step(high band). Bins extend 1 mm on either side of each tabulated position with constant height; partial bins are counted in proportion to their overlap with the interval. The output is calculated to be 0.012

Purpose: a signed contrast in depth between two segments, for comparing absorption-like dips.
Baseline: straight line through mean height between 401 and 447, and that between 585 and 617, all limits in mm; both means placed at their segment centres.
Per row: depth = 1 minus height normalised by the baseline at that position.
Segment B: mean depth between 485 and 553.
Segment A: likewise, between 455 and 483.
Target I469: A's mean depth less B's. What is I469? 0.11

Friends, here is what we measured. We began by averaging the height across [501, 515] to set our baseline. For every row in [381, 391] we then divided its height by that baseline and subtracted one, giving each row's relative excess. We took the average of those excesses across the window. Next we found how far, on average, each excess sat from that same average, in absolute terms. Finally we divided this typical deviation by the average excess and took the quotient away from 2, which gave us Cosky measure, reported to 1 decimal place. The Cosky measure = 2.0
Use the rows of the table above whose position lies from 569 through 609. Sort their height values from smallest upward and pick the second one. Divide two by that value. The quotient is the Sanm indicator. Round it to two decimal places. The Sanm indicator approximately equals 0.56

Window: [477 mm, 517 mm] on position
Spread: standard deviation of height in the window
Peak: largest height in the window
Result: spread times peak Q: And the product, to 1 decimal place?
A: 1.3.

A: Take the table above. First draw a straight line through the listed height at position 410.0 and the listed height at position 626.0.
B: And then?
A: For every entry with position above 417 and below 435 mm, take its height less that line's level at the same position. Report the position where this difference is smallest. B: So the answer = 420.0 mm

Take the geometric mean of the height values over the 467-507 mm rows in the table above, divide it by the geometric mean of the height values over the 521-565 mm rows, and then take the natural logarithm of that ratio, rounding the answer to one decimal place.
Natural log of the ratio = -0.1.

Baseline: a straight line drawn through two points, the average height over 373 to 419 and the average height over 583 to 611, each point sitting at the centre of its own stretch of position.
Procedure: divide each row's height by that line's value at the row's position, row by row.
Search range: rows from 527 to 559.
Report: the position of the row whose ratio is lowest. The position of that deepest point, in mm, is 554.0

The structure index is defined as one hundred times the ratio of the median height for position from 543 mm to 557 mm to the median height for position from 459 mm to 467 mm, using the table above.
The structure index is 113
